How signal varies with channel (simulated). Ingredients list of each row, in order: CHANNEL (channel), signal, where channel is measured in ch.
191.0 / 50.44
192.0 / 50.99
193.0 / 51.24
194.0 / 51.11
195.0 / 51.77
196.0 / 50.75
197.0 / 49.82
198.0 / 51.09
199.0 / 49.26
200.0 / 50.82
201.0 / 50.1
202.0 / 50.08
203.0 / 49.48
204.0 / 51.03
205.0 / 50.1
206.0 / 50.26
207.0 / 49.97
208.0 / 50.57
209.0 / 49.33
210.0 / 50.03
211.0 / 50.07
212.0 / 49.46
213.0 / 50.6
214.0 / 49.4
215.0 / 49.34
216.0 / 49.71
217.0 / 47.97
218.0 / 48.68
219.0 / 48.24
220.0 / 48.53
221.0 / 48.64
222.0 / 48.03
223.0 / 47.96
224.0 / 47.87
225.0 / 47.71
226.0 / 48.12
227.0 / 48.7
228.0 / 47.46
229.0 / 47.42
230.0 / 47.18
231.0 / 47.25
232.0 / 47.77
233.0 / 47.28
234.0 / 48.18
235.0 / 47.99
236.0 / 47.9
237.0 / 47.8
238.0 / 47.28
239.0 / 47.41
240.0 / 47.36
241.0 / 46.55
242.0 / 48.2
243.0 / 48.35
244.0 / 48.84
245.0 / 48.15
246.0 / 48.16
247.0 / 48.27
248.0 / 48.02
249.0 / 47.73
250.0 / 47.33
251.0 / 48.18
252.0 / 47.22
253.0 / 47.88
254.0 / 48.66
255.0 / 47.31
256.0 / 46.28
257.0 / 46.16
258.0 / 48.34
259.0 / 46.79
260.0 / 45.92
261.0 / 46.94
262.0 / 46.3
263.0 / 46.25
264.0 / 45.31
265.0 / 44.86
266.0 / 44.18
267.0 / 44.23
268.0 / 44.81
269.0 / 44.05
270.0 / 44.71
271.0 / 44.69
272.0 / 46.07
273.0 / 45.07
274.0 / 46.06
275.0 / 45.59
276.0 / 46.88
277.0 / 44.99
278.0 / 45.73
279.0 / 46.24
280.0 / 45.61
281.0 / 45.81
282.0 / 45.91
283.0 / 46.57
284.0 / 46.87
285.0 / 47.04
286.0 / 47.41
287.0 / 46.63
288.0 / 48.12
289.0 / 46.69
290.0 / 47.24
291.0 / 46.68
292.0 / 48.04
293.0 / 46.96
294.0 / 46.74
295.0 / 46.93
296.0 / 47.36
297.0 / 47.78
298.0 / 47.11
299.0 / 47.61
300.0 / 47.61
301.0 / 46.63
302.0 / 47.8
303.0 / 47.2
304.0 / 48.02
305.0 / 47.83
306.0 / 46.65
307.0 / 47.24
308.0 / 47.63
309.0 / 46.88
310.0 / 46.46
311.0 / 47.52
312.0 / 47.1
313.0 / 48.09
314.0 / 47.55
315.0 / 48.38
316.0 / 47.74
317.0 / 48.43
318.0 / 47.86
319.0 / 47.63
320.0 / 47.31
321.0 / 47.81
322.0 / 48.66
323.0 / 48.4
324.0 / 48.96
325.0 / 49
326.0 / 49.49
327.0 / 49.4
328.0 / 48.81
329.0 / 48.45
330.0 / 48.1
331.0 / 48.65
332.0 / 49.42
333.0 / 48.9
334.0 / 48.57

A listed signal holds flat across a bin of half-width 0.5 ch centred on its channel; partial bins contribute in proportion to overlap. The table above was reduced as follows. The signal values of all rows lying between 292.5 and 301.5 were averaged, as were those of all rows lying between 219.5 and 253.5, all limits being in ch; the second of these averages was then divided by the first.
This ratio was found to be 1.01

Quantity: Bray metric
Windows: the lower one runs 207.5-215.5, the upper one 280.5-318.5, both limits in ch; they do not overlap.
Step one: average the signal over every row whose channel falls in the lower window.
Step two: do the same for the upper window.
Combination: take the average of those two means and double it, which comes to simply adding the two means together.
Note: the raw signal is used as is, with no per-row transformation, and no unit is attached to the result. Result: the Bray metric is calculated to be 97.1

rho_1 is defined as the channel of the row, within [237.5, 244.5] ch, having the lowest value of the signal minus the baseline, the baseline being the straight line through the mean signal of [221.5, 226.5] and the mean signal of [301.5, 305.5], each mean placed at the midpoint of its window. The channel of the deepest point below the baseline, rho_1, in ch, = 241.0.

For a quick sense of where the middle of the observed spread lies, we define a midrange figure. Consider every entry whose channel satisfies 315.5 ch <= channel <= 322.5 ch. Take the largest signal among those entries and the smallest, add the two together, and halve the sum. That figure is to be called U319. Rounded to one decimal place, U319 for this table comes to 48.0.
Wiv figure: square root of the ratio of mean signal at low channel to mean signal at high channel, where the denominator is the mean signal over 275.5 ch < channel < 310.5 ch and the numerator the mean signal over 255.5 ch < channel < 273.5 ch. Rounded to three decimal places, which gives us 0.986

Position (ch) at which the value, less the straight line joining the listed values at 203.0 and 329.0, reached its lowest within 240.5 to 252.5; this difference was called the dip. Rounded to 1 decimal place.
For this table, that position 241.0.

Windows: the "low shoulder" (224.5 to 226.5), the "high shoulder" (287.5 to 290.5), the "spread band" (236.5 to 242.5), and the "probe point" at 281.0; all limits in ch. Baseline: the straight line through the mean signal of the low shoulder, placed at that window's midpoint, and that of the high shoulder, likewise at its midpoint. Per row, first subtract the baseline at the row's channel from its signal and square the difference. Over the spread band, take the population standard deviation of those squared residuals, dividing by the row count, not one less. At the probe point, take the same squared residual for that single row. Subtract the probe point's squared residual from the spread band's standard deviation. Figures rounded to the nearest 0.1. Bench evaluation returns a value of -2.1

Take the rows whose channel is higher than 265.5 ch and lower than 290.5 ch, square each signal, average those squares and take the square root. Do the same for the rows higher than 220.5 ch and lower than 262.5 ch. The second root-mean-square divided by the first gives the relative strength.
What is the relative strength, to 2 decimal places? 1.04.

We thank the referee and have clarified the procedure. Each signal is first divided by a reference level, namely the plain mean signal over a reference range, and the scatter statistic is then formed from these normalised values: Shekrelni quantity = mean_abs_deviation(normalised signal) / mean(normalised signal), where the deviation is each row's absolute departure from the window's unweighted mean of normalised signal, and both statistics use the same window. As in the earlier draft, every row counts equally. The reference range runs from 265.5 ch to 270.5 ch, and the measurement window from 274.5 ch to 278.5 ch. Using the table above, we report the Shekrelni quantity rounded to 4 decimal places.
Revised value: 0.0118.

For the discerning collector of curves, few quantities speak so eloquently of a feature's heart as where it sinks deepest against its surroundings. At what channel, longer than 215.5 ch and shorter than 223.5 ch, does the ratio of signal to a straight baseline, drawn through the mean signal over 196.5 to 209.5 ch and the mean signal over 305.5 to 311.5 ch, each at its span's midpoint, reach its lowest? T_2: 217.0 ch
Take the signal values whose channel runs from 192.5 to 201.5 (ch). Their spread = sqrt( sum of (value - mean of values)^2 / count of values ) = 0.74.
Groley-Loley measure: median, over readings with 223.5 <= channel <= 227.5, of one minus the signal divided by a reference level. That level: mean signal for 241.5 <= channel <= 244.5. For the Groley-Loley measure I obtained 0.01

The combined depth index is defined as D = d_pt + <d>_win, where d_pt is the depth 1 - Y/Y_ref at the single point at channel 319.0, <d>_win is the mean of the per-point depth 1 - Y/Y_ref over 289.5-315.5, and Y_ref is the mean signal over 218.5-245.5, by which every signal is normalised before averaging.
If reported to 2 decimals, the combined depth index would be 0.02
